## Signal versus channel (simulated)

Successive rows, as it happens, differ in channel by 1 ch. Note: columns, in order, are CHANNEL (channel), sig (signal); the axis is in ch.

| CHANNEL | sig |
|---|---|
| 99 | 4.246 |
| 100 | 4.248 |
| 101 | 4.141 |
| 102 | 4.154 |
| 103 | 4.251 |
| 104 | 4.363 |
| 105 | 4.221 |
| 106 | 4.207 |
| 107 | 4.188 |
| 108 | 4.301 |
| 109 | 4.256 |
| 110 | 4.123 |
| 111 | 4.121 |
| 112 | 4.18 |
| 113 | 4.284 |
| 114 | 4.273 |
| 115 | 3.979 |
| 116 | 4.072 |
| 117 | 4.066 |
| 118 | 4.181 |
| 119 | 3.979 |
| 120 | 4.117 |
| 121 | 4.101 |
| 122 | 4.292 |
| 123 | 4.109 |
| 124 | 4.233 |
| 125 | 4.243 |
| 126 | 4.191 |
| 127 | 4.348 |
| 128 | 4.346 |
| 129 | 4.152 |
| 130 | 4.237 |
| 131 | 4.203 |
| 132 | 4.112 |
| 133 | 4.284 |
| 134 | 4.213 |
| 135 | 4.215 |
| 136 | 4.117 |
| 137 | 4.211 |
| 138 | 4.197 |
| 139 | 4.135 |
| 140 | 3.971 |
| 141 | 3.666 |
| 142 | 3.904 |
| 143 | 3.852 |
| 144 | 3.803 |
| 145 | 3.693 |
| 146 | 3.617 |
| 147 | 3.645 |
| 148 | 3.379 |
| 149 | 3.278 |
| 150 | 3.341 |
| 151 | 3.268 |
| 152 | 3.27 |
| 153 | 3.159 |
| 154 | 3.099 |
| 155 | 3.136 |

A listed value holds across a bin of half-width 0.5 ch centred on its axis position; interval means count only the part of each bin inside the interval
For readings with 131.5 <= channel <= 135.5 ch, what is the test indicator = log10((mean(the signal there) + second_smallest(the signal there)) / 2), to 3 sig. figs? 0.624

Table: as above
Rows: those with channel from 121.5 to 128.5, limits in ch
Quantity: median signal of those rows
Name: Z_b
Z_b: 4.2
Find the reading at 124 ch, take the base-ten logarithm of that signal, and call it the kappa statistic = 0.627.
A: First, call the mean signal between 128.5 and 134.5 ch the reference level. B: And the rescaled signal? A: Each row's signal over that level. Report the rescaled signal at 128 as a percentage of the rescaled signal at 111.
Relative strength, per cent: 105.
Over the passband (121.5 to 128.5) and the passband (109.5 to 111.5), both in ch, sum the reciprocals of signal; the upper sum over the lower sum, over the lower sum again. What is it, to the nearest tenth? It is 7.0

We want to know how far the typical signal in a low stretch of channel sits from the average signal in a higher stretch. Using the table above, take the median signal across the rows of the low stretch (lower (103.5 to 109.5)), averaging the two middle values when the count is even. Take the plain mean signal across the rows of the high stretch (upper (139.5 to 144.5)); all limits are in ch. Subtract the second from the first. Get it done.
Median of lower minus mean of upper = 0.4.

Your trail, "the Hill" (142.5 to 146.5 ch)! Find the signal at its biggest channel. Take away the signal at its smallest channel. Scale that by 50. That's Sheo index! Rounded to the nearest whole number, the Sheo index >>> -12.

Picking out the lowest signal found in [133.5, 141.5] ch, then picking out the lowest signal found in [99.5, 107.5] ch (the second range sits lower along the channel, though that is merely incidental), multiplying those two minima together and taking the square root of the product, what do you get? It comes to 3.90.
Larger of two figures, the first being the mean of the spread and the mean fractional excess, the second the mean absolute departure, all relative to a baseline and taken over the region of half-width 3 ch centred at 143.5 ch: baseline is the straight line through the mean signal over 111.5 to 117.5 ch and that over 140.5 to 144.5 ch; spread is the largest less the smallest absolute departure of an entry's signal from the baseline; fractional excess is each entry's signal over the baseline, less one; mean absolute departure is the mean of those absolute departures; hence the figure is 0.09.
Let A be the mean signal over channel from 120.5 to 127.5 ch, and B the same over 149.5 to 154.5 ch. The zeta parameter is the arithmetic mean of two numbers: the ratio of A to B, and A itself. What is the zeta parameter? 2.76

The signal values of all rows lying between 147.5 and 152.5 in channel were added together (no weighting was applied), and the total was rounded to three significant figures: 16.5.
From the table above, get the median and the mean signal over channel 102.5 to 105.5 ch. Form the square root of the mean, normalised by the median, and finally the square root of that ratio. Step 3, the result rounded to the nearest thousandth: 0.698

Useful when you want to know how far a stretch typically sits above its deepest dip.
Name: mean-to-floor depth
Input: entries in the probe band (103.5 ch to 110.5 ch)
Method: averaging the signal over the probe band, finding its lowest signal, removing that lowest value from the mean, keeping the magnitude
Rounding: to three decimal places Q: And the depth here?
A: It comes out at 0.114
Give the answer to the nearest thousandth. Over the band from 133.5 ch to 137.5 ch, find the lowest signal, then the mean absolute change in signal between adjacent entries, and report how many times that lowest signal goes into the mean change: 0.016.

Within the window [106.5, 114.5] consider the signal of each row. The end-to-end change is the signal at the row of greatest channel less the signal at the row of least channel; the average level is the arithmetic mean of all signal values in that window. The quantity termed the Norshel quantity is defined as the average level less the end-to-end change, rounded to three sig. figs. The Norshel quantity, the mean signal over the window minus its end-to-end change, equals 4.13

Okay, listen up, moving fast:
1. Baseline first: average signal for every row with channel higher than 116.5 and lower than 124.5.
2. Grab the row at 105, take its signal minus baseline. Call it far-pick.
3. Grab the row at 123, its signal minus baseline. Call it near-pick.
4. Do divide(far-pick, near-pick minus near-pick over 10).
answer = -3.7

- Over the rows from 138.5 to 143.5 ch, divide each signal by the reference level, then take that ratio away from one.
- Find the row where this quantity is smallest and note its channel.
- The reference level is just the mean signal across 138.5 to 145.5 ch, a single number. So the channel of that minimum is 139 ch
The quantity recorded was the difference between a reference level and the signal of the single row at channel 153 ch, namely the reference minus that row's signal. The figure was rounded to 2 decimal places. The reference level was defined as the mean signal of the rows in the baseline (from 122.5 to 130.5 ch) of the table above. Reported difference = 1.07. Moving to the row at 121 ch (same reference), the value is 0.13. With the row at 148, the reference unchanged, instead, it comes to 0.85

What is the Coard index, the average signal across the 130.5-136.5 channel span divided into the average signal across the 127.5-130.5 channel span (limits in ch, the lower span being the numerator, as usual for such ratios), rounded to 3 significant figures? 1.01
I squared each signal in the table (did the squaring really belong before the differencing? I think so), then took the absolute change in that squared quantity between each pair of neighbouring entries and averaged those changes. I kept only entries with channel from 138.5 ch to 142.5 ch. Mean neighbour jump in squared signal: 1.8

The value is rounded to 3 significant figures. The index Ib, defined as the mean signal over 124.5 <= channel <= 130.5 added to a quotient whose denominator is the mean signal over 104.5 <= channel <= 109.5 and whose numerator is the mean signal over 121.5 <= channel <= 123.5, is 5.24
